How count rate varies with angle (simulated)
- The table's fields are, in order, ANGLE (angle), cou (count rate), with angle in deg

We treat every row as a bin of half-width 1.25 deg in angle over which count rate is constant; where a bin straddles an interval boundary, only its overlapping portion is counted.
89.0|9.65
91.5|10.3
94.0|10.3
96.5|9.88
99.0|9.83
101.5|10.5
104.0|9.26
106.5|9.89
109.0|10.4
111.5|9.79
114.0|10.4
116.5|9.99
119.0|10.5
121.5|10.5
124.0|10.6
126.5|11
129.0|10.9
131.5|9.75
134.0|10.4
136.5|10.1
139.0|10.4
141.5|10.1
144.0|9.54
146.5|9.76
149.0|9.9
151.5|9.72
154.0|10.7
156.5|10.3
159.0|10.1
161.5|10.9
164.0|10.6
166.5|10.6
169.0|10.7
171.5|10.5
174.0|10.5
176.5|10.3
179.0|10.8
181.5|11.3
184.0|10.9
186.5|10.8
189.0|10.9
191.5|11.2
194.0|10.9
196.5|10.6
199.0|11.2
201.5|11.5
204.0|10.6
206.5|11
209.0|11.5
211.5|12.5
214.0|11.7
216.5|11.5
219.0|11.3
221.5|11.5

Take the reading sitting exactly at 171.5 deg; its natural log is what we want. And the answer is 2.35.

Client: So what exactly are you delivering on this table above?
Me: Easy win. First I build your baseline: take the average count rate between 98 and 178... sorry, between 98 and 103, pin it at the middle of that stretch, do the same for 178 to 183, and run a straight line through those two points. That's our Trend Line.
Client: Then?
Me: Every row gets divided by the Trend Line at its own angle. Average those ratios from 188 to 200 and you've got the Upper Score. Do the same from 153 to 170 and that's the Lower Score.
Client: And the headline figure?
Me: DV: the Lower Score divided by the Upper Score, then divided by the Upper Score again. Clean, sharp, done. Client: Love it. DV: 1.02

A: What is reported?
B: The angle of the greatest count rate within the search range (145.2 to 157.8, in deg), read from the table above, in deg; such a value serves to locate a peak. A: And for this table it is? 154.0 deg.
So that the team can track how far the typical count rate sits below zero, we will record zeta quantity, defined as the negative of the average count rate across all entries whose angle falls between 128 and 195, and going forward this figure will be -10.5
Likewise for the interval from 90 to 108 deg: -10.0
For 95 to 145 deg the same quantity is -10.2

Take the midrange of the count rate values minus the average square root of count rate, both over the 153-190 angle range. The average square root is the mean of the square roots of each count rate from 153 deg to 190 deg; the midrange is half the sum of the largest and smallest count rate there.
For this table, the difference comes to 7.44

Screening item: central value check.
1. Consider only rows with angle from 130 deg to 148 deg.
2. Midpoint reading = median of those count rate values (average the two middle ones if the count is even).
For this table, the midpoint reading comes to 10.1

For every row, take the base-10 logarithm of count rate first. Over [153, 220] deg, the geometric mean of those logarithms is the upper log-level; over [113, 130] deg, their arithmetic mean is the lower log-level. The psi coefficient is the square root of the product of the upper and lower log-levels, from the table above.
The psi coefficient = 1.03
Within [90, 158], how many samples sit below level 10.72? 25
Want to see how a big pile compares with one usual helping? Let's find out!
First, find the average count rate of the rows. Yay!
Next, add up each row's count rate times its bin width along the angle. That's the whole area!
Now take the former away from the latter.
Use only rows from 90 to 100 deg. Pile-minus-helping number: 91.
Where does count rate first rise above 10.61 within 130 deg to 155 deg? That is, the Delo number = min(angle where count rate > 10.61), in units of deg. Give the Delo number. 154.0 deg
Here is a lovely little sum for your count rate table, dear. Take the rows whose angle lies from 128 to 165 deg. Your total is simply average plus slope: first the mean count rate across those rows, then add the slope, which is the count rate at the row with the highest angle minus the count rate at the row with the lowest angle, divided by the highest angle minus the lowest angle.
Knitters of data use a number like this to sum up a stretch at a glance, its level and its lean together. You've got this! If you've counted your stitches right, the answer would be 10.2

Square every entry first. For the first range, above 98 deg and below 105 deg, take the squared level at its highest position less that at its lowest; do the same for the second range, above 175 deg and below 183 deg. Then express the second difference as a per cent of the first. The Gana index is -199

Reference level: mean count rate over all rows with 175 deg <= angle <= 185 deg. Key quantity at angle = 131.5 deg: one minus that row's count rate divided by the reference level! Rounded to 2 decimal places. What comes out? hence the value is 0.10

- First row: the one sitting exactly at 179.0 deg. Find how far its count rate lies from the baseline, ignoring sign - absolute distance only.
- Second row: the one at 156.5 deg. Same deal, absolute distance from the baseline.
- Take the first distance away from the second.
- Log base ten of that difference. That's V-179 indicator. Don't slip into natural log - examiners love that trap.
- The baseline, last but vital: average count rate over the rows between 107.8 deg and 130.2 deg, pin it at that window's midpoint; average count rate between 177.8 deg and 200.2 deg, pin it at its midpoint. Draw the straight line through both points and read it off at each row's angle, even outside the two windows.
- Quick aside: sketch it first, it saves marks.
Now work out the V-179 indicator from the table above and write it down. -0.5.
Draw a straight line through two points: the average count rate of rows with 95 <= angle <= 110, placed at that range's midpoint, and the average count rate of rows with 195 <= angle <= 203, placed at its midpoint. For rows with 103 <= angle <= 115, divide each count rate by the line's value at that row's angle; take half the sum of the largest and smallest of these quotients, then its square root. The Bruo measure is 0.99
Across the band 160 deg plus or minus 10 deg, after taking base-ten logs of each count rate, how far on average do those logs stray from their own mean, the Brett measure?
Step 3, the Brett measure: 0.0130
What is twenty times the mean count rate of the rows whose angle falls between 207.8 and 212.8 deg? 240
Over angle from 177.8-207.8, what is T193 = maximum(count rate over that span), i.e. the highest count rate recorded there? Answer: 11.5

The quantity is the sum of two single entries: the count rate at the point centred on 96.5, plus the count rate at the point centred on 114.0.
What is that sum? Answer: 20.3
